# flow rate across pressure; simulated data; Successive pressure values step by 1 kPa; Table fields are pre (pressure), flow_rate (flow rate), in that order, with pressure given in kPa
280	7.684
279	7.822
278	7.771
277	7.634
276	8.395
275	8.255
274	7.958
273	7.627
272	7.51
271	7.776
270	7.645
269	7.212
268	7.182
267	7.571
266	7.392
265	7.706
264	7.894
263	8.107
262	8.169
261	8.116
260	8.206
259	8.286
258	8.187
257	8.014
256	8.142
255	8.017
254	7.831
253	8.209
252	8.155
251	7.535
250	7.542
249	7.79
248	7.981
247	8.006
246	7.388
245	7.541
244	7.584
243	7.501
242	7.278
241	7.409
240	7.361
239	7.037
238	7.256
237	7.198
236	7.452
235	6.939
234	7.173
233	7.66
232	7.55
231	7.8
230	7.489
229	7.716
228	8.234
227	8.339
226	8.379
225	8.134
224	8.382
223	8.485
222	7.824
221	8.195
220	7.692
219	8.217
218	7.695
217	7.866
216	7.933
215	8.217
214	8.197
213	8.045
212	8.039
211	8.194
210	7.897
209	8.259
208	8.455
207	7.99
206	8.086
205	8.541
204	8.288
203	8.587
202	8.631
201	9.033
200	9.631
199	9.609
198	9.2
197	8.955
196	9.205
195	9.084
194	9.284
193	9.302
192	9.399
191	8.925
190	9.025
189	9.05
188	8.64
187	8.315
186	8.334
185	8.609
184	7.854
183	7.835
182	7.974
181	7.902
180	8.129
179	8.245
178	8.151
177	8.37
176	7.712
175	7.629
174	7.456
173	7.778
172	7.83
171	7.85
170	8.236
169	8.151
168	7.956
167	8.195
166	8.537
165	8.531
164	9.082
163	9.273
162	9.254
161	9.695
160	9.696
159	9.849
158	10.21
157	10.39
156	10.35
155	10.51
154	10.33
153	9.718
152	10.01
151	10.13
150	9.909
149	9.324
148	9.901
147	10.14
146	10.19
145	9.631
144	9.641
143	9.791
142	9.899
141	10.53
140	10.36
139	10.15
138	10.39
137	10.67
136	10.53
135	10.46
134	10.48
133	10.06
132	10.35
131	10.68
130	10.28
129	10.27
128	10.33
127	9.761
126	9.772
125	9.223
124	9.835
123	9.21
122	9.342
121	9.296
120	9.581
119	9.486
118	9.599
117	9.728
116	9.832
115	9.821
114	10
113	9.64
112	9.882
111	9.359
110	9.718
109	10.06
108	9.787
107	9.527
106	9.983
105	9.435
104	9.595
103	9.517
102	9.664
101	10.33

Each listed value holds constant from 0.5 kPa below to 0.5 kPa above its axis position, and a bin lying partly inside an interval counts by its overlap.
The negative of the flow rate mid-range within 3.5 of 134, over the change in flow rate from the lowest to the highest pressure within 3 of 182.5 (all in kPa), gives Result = -22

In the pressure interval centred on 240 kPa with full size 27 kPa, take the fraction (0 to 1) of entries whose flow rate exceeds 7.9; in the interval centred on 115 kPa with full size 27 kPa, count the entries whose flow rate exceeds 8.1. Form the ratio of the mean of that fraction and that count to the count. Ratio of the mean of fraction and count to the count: 0.504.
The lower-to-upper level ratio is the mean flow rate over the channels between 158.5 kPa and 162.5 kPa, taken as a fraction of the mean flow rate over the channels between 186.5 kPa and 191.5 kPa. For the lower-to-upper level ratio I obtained 1.09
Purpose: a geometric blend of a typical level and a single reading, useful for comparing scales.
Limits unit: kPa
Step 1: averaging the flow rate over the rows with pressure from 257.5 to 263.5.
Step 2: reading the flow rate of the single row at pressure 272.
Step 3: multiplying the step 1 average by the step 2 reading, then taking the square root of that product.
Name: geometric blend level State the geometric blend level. 7.8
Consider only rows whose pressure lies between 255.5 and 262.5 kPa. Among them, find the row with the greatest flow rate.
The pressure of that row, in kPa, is 259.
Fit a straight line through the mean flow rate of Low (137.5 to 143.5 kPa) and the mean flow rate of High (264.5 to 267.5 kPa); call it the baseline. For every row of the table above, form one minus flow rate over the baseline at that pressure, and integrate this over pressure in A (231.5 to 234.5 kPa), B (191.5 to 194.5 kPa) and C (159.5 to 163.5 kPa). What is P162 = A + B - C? 0.10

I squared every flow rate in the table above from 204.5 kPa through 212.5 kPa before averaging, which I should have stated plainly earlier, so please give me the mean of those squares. 67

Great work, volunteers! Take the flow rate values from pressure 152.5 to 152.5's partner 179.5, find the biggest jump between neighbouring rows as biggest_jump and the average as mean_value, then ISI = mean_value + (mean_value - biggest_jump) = 17.0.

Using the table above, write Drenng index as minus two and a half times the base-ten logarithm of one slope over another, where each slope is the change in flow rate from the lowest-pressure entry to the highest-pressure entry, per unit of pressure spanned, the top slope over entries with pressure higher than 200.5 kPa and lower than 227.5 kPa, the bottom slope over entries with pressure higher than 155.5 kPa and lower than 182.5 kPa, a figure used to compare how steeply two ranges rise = 1.3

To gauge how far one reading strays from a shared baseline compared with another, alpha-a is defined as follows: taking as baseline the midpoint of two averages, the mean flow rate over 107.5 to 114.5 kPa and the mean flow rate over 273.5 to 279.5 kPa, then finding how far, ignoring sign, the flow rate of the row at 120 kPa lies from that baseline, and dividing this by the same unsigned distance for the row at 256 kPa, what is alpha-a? 1.0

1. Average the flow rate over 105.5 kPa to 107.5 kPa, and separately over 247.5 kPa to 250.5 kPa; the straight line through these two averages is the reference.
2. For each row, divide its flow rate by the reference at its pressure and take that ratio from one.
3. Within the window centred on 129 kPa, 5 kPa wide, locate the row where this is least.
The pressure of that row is 131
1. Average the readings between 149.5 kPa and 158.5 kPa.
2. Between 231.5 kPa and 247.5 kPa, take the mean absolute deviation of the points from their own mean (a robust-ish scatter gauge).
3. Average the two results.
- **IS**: 5.2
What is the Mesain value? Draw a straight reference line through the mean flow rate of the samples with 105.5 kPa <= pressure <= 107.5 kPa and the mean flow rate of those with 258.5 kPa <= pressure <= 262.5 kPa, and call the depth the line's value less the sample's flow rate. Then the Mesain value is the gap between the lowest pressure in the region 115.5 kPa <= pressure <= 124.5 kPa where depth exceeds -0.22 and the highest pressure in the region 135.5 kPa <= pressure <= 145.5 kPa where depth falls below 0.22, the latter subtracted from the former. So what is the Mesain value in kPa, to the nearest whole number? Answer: -29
